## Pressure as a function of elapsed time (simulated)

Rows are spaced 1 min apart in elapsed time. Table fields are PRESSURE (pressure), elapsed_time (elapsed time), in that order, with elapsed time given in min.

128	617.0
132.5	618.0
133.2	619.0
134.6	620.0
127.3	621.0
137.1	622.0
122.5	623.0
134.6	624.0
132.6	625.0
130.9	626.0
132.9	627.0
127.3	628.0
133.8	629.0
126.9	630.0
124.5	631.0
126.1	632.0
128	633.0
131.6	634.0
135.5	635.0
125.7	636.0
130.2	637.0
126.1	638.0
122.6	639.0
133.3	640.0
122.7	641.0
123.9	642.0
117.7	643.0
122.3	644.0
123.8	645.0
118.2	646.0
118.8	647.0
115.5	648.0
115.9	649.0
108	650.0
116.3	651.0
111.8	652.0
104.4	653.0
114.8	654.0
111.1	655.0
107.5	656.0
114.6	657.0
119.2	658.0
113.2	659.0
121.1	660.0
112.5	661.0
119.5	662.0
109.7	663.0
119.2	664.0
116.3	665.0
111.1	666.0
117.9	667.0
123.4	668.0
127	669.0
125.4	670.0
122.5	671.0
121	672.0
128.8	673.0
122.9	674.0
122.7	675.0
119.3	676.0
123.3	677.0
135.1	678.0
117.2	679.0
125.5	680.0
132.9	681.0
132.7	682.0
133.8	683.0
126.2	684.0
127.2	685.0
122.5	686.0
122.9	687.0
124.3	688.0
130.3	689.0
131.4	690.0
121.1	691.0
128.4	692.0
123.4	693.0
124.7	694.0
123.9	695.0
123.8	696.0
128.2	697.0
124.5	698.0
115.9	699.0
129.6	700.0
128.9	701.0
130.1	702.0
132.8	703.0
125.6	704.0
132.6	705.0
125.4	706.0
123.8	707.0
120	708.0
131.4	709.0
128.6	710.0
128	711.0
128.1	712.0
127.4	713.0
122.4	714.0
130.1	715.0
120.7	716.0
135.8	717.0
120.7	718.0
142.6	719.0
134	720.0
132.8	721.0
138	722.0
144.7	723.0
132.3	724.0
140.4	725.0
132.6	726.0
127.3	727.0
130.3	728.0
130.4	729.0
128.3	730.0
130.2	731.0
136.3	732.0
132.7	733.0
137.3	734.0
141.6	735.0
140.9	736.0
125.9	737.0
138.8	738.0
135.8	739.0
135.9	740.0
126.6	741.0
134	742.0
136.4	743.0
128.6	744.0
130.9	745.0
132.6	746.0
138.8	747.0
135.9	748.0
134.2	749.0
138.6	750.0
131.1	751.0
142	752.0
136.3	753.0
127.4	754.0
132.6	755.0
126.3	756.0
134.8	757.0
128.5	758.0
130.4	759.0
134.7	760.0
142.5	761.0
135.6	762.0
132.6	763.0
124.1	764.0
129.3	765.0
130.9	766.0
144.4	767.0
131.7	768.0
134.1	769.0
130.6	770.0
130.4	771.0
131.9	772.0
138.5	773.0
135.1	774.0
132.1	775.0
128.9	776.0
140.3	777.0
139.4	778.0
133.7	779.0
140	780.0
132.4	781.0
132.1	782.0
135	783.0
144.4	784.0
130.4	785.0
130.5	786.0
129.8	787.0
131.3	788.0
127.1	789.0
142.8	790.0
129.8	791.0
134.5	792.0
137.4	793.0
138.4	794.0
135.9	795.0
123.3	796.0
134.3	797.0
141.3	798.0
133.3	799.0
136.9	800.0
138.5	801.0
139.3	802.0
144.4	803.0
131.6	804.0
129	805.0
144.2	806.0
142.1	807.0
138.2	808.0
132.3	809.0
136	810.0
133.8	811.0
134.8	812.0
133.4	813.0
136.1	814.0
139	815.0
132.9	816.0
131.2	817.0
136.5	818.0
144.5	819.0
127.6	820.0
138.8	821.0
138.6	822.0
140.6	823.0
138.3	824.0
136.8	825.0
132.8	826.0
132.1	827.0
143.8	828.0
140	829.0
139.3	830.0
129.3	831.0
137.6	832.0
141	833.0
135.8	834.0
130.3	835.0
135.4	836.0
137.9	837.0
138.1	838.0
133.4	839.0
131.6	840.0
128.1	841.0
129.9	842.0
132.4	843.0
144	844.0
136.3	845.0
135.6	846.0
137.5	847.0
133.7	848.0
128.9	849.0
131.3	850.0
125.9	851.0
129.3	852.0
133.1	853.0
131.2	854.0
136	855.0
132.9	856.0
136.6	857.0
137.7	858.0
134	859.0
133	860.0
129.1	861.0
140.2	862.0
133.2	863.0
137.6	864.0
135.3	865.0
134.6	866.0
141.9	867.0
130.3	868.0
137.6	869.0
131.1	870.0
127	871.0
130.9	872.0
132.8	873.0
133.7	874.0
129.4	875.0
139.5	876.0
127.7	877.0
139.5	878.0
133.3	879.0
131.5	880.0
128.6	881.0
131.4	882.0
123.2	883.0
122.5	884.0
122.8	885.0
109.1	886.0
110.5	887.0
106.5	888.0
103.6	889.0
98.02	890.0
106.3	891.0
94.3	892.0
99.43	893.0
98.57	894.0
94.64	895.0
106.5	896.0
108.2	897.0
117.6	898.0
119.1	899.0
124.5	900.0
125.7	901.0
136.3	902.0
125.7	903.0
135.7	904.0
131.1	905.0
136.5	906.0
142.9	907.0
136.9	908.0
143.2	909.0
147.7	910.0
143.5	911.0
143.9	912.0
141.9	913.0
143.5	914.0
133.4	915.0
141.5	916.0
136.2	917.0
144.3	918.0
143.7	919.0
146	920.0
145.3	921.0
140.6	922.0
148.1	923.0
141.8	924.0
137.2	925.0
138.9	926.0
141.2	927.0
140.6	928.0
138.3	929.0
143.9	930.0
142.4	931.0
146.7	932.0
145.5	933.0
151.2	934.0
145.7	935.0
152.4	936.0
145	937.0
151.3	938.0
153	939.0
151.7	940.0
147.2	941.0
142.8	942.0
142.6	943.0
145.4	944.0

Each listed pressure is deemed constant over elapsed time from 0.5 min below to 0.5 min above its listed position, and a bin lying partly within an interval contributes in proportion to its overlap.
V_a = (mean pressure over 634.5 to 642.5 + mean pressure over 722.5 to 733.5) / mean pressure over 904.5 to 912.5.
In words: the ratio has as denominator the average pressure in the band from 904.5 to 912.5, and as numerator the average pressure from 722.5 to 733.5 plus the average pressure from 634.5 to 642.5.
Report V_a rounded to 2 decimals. 1.85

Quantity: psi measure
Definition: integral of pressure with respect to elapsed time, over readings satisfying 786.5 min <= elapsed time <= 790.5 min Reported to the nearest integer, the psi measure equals 531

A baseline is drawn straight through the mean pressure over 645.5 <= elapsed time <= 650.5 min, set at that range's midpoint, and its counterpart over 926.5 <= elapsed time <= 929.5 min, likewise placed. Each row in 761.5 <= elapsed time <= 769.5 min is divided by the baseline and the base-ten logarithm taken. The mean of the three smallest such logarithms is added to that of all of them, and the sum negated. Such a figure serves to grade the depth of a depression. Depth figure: -0.032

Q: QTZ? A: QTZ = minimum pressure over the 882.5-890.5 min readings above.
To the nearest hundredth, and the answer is 98.02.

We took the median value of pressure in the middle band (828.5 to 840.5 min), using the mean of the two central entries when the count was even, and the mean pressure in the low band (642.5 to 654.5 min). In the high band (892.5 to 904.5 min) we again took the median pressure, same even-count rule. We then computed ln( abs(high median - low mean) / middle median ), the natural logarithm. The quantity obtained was -3.9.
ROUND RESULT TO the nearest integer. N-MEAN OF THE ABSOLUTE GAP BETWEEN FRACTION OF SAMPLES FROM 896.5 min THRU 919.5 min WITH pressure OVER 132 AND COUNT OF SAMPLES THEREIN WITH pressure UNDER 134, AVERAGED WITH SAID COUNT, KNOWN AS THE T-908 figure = 8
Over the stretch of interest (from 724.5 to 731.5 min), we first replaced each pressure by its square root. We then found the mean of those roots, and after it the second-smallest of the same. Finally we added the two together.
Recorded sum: 22.8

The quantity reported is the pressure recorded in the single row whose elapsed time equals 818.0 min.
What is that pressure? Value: 136.5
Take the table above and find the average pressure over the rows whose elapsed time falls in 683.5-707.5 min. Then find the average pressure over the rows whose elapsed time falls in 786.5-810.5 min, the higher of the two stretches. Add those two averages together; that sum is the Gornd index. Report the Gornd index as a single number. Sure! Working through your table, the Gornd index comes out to 262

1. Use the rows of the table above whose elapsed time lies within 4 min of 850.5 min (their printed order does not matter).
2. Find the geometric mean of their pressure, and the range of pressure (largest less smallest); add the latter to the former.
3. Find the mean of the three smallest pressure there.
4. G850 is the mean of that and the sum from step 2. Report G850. 135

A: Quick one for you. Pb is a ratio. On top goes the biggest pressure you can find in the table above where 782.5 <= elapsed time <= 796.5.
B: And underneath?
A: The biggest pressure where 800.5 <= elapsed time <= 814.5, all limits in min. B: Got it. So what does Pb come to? 1.00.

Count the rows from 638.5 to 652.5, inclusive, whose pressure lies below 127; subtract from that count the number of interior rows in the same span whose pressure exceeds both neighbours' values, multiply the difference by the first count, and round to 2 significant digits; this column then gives 91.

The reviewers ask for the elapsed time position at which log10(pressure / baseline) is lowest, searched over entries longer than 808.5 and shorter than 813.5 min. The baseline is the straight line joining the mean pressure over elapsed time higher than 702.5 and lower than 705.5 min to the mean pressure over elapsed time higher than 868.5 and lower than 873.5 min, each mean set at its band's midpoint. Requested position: 809.0 min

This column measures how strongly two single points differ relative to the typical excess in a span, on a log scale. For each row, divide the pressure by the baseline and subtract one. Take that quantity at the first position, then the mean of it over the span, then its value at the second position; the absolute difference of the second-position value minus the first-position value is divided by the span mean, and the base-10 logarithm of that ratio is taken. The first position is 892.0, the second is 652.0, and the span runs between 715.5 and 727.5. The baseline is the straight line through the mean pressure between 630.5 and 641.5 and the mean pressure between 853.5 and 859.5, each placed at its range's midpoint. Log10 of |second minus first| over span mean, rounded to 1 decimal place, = 0.9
